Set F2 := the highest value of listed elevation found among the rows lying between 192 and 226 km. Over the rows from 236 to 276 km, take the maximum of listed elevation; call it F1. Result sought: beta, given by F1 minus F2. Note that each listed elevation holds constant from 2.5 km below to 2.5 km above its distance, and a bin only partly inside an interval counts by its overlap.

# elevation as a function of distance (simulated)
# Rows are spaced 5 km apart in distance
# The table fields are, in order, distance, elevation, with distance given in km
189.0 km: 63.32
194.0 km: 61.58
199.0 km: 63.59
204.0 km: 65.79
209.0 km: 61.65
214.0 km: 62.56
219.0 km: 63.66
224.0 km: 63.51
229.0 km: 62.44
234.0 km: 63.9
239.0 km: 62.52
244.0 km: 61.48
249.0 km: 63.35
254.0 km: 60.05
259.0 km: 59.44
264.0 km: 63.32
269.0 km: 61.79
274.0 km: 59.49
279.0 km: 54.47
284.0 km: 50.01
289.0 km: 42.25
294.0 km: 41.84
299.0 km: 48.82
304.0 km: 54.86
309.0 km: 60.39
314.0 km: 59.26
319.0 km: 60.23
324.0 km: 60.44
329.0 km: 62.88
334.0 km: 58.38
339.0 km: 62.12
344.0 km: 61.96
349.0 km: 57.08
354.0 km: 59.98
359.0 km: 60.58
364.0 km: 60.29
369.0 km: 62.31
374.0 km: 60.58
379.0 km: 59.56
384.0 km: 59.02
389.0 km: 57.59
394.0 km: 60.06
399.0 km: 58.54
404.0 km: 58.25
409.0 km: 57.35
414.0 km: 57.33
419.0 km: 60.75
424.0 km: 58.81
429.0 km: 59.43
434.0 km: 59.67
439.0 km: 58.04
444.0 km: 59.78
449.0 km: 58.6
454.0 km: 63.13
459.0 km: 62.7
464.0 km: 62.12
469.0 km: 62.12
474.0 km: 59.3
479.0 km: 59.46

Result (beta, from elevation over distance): -2.4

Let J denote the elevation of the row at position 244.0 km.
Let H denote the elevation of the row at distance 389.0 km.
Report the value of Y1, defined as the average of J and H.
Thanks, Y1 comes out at 59.5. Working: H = 57.59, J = 61.48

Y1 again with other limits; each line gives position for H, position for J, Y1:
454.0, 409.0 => 60.2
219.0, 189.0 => 63.5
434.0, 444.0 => 59.7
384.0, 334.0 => 58.7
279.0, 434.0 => 57.1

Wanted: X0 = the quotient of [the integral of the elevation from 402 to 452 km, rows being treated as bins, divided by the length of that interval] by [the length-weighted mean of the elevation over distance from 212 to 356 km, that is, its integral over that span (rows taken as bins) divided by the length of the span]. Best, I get 1.00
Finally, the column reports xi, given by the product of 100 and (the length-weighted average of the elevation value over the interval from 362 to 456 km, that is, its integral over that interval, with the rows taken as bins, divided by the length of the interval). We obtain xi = 5940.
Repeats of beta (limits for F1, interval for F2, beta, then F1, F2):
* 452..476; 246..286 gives -0.2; 63.13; 63.35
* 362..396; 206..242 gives -1.6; 62.31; 63.9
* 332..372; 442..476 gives -0.8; 62.31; 63.13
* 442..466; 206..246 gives -0.8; 63.13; 63.9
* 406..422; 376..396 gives 0.7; 60.75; 60.06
